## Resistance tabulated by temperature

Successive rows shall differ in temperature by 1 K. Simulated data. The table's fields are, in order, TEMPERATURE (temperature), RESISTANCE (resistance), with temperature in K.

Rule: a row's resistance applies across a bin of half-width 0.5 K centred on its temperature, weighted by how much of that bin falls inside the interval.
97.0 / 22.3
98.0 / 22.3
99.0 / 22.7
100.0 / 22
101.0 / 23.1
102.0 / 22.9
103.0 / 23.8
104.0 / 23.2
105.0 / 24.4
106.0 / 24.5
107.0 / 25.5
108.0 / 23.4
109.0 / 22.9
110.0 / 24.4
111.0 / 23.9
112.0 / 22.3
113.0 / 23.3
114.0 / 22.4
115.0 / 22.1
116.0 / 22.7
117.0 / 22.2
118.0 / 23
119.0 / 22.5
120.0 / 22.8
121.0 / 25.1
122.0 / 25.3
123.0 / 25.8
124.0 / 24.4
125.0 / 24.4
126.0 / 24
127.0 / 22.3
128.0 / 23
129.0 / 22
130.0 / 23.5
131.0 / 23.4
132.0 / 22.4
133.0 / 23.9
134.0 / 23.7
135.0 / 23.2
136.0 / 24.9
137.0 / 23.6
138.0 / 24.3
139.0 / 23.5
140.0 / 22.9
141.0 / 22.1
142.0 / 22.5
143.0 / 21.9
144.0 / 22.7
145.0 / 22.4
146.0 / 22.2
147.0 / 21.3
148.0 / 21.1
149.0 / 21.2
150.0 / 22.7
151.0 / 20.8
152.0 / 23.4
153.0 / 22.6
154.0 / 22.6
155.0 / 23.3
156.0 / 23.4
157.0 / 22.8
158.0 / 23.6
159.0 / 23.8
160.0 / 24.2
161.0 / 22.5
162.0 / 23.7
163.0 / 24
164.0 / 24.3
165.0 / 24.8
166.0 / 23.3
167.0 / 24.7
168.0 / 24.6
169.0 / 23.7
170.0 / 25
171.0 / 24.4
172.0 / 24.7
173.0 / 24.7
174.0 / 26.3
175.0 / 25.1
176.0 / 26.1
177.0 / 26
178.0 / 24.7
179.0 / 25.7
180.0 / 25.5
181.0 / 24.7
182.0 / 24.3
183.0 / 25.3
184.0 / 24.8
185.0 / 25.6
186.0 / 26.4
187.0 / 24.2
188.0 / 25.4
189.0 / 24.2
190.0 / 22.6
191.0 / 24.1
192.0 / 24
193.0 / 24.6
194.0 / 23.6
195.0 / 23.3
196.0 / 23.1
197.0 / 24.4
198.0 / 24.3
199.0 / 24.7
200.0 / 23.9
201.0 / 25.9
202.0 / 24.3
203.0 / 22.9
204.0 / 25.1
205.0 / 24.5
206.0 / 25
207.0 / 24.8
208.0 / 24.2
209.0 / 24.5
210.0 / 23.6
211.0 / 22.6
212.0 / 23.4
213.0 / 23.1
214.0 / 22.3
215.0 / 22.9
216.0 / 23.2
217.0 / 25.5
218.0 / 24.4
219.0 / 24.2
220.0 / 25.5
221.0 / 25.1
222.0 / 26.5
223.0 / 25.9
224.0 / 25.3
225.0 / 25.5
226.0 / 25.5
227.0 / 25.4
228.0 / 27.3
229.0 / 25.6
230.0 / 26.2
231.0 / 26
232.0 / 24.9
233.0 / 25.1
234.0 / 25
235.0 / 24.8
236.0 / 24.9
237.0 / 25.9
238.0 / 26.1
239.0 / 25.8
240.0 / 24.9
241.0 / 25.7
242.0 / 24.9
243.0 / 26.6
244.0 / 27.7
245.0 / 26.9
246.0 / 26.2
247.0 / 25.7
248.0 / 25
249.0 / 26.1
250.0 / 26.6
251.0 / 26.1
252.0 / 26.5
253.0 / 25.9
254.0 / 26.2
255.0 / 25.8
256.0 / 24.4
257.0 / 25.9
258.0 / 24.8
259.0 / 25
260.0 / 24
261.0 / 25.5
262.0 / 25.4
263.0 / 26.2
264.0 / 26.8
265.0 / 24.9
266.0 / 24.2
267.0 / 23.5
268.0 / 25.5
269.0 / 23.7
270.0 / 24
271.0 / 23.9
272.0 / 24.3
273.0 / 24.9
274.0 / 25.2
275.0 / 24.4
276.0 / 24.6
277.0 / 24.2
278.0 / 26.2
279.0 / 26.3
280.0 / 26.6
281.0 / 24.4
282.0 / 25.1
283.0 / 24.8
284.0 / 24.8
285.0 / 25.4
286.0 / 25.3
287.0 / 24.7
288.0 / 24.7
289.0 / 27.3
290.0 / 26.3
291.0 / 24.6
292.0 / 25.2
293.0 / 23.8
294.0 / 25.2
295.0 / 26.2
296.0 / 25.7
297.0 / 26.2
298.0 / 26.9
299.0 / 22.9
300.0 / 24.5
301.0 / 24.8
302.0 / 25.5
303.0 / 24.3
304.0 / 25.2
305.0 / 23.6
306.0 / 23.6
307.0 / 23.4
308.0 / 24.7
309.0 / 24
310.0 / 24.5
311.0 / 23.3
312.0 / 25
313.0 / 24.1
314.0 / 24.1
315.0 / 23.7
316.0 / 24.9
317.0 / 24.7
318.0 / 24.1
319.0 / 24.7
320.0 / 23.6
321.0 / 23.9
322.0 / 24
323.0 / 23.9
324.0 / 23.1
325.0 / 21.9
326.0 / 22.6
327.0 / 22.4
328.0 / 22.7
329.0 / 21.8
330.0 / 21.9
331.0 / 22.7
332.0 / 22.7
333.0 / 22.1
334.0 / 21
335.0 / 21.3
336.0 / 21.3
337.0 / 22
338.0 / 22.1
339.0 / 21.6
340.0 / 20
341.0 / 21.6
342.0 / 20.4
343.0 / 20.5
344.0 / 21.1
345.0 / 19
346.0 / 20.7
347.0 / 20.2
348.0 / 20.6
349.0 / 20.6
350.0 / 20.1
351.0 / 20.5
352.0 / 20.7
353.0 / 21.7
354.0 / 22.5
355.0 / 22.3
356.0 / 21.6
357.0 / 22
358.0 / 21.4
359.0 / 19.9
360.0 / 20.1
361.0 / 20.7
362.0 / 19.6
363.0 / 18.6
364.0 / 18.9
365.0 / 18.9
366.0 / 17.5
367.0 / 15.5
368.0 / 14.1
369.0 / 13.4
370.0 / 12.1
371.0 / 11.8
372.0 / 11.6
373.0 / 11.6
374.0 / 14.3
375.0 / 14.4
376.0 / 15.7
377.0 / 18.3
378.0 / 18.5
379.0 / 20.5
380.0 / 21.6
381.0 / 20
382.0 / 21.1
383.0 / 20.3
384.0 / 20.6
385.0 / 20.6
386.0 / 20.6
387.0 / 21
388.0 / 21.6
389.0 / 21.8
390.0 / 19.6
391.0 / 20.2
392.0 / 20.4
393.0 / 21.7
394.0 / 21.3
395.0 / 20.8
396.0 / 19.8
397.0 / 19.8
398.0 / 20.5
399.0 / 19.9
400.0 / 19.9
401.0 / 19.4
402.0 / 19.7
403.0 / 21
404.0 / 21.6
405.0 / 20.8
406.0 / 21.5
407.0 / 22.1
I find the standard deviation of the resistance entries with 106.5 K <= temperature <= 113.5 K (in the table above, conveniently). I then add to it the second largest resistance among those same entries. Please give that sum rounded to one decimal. 25.4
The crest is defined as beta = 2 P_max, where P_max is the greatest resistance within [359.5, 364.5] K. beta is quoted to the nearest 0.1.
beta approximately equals 41.4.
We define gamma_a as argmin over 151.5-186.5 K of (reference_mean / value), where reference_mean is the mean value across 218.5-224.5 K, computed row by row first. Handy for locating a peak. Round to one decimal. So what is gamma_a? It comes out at 186.0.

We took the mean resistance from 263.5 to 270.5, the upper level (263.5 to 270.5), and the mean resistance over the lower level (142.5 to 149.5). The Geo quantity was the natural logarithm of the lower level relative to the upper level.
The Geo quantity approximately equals -0.12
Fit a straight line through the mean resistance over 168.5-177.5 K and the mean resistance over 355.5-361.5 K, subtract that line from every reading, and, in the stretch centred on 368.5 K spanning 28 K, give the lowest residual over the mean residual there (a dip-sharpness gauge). 3.0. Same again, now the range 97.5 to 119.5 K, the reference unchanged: 1.4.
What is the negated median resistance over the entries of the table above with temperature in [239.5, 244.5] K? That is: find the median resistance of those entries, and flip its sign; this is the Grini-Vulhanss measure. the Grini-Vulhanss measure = -25.7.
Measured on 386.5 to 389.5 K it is -21.6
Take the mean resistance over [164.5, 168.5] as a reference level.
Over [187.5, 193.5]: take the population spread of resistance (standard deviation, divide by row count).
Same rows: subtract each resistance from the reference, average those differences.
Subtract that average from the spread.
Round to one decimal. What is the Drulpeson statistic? 0.6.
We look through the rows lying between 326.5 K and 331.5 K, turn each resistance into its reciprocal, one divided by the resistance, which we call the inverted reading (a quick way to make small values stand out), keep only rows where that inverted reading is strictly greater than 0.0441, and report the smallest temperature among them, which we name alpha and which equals 327.0 K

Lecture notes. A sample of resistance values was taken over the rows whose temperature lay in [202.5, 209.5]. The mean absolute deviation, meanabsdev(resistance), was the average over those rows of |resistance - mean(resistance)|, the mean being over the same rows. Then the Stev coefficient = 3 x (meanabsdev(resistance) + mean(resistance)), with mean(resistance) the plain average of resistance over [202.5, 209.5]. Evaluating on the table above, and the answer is 74.8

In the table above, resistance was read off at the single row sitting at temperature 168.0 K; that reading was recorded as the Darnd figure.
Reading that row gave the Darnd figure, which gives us 24.6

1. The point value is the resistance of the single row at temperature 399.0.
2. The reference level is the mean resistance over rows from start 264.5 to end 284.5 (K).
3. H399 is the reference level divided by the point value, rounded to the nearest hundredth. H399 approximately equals 1.24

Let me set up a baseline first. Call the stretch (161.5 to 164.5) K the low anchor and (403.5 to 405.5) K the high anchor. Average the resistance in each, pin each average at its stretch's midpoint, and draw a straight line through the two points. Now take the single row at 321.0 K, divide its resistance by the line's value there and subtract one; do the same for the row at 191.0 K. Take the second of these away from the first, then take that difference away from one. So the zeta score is 0.94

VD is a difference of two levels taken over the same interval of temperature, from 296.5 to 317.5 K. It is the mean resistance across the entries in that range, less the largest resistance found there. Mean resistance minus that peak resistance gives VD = -2.4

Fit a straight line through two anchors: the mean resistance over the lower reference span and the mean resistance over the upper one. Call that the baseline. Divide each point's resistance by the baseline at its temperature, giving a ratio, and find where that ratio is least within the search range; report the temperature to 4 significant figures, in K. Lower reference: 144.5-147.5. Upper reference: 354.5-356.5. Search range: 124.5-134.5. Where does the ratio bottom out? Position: 129.0 K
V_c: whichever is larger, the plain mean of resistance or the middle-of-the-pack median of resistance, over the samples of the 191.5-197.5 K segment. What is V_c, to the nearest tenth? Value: 23.8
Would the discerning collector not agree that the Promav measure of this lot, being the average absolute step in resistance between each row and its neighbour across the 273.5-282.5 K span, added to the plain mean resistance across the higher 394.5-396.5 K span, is 21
